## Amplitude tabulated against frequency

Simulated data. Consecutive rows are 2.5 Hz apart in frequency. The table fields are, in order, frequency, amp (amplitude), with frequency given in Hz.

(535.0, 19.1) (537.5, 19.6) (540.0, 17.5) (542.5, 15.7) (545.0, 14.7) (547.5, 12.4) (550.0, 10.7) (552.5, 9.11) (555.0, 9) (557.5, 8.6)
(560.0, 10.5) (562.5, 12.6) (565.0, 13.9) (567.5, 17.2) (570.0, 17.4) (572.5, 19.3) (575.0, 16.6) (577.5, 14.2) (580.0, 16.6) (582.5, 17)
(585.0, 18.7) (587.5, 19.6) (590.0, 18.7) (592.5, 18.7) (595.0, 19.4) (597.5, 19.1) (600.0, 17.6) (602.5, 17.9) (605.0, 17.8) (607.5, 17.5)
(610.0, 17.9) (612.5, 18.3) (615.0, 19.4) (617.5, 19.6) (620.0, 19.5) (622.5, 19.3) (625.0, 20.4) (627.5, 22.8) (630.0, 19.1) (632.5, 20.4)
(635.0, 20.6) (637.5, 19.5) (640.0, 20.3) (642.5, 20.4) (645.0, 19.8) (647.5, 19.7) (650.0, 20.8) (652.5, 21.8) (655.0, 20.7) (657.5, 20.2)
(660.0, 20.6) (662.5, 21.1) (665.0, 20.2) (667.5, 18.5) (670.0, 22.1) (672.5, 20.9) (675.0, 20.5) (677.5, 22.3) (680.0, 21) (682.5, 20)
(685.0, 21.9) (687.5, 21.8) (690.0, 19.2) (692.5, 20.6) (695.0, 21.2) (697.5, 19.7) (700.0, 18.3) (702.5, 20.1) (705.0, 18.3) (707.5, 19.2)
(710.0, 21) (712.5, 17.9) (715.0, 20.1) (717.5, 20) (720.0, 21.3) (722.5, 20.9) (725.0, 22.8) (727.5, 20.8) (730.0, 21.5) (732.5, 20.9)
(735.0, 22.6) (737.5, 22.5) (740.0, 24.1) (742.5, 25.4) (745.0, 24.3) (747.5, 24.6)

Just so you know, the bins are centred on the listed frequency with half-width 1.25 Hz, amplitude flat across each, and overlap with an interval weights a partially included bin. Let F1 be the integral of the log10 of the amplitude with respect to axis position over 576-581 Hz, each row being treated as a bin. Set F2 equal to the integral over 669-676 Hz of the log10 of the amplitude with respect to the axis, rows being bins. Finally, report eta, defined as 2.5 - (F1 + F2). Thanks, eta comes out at -13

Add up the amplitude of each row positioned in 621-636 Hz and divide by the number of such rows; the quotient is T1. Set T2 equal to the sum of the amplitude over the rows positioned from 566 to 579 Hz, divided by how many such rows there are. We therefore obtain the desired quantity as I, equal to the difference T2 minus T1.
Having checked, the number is -3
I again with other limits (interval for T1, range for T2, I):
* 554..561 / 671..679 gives 12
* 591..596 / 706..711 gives 1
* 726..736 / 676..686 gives 0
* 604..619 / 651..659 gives 2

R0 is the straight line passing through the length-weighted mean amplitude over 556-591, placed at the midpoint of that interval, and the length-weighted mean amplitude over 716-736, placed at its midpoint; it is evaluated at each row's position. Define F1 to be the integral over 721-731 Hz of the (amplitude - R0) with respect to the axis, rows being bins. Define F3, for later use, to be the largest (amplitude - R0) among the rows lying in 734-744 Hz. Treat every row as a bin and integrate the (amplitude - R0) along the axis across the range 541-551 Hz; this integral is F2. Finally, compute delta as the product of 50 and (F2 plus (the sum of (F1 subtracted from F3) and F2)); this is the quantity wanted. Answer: -1067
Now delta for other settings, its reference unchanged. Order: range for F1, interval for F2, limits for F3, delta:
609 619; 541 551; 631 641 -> -1842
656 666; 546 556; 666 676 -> -5099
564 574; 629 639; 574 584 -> 1306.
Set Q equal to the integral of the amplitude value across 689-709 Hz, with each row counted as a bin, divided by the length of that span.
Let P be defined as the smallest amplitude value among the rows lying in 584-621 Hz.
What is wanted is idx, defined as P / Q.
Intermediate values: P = 17.5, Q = 19.6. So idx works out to 0.89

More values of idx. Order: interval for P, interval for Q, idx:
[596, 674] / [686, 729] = 0.87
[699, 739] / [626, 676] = 0.87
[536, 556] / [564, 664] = 0.47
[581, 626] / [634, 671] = 0.83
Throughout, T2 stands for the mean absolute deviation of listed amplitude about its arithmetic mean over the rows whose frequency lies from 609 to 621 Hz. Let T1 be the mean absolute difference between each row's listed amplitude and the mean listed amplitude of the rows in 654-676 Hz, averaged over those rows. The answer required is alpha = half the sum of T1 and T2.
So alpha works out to 0.64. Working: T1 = 0.61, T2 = 0.67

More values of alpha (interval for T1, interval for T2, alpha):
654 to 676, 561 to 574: 1.44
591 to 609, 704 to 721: 0.86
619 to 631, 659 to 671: 1.01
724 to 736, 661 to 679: 0.85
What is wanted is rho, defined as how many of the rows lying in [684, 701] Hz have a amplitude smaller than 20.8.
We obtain 4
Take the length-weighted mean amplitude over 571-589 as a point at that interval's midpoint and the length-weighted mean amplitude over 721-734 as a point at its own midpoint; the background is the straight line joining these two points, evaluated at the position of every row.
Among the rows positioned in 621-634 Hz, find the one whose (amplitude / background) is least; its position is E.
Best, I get 630.0 Hz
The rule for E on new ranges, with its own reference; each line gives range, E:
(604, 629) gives 607.5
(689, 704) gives 700.0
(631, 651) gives 647.5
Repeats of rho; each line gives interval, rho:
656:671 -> 4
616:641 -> 9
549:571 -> 9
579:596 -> 7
